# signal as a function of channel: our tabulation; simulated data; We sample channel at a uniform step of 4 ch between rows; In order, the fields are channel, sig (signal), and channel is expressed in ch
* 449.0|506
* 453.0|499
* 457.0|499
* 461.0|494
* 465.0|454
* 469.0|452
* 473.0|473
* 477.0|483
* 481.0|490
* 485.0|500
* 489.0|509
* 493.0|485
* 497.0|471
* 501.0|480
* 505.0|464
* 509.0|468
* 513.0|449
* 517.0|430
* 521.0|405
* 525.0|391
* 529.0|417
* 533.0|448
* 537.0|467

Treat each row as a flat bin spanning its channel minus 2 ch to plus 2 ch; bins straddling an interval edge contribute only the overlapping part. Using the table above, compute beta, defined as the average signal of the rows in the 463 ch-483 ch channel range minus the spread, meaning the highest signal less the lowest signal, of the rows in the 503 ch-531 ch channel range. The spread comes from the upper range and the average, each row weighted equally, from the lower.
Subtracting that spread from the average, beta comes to 393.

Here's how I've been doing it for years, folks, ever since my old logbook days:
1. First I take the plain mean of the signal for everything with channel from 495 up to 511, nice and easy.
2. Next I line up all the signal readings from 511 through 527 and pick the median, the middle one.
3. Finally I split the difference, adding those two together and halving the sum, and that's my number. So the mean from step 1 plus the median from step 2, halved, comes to 444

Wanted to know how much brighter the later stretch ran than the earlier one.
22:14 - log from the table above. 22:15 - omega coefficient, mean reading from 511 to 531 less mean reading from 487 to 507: -63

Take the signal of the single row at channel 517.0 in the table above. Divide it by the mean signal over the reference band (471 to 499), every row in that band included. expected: 0.882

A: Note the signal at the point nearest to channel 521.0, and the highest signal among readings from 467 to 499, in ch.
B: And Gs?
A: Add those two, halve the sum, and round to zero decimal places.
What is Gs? 457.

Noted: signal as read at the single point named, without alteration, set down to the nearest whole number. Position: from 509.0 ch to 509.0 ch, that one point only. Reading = 468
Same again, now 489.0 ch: 509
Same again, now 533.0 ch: 448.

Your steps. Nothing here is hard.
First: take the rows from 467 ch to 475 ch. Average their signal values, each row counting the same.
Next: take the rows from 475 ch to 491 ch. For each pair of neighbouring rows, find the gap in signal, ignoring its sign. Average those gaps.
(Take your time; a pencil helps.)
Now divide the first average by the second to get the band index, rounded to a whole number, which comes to 53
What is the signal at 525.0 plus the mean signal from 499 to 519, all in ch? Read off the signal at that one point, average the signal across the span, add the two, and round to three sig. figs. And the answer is 849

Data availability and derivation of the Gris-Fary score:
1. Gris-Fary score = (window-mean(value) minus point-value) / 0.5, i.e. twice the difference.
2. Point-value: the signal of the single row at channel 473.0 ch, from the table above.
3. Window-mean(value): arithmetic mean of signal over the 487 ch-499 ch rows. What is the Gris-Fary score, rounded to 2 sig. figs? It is 31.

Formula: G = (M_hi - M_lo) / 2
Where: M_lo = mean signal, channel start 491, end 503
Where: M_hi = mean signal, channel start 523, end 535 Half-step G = -30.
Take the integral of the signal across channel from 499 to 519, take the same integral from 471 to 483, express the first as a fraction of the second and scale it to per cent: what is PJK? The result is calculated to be 158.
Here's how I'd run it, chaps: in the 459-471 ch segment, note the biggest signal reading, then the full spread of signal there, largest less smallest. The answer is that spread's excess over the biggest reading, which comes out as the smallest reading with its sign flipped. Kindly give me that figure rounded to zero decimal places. -452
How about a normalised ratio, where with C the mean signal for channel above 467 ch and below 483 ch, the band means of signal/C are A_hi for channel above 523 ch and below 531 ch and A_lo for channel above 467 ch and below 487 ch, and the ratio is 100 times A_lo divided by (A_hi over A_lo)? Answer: 120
